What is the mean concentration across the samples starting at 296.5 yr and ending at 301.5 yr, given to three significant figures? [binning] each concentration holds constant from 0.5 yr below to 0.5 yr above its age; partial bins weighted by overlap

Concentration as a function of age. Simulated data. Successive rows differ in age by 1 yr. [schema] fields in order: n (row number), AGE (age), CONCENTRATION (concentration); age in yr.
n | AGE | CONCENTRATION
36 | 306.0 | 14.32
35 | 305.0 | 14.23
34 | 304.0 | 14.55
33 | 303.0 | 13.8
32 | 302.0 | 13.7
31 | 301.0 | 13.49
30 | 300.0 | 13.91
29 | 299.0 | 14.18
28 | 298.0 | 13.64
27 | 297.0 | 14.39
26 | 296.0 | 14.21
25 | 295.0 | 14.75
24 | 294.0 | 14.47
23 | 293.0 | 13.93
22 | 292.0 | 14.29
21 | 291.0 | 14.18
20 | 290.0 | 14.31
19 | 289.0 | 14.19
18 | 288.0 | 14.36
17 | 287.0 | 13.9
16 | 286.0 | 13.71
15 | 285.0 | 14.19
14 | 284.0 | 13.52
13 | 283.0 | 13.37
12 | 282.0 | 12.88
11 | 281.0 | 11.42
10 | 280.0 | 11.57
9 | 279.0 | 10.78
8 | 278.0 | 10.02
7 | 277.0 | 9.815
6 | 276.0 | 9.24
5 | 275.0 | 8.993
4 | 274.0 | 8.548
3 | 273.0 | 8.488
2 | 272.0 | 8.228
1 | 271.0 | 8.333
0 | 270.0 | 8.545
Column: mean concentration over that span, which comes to 13.9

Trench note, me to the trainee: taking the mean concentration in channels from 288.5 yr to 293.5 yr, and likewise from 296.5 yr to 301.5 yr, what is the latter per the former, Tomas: 0.98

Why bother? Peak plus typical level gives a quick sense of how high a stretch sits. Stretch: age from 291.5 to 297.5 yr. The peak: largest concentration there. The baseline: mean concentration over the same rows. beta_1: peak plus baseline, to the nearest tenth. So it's 29.1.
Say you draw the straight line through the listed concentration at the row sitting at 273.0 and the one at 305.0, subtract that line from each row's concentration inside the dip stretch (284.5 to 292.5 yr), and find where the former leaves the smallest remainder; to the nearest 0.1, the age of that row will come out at 292.0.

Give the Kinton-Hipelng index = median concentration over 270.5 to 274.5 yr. 8.4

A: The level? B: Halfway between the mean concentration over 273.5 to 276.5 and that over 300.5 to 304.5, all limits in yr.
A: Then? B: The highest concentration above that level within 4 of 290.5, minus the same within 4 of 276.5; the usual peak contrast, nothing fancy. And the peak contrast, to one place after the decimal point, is 2.9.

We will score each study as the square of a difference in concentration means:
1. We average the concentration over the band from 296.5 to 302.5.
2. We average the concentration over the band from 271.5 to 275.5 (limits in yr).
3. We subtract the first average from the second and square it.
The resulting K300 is 28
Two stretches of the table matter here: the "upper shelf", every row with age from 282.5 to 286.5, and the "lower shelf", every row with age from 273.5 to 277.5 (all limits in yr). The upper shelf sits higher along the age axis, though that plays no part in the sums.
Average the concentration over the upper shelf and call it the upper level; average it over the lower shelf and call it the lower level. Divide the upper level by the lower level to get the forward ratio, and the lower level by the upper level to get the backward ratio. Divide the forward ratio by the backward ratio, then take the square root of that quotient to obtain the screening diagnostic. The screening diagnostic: 1.5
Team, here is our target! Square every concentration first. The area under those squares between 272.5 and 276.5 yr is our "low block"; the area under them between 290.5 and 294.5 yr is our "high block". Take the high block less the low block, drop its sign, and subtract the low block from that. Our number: 186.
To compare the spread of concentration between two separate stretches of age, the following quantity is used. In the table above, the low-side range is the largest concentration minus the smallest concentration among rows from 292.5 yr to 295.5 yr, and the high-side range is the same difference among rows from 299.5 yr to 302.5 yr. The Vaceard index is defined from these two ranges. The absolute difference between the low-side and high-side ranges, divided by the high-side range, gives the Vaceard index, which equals 1.0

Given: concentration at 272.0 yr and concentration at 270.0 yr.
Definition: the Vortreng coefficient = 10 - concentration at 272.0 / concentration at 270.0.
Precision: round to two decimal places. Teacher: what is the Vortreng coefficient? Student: 9.04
